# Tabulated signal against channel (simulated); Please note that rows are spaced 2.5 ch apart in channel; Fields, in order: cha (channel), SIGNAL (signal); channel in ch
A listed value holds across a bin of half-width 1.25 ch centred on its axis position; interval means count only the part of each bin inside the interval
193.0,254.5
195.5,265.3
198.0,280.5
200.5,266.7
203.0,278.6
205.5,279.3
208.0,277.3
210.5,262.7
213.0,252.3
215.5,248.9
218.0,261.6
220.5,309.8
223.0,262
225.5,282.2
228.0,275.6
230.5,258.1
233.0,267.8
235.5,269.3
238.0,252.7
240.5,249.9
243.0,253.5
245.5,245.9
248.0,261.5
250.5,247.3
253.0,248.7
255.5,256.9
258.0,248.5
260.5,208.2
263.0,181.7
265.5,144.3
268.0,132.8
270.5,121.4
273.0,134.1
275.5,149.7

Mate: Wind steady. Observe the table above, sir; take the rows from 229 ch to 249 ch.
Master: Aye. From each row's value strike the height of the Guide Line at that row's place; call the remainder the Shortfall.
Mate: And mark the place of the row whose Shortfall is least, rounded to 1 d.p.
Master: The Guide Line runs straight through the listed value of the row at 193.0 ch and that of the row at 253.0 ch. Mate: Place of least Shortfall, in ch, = 245.5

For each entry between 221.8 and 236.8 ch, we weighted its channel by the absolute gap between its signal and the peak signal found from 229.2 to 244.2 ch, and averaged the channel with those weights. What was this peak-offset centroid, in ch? 227.2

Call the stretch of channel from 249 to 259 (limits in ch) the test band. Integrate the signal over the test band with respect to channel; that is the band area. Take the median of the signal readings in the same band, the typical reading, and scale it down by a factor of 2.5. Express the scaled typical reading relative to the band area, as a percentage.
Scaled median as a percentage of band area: 3.97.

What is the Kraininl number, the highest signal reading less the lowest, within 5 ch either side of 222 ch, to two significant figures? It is 48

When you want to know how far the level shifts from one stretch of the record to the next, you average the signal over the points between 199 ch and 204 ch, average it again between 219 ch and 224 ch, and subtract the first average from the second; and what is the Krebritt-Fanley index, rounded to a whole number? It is 13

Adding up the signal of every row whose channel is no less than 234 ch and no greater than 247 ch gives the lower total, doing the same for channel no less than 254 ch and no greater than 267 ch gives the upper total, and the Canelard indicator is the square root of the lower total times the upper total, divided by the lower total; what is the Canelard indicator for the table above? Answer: 0.90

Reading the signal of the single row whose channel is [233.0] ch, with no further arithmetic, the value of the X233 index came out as 267.8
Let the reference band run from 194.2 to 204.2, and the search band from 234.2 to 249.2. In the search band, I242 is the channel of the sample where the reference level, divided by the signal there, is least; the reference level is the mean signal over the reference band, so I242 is 235.5 ch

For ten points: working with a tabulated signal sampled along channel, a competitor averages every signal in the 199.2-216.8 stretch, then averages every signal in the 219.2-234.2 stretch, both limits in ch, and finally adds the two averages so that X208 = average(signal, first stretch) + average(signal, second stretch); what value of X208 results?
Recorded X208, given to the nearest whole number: 542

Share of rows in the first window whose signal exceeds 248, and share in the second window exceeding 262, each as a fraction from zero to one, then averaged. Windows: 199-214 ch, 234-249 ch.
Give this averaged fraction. 0.58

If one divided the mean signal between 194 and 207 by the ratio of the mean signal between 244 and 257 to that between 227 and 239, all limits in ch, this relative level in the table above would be 288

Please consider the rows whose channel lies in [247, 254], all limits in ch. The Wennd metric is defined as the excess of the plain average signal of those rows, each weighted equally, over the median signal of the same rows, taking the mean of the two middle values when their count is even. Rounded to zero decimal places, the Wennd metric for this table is 4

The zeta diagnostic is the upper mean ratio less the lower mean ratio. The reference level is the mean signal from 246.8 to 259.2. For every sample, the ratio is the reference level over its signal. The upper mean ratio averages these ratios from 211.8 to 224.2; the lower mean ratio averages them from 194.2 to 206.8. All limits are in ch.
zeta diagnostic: 0.03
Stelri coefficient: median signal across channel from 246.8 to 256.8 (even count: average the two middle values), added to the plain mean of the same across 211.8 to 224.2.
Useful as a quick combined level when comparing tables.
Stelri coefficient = 520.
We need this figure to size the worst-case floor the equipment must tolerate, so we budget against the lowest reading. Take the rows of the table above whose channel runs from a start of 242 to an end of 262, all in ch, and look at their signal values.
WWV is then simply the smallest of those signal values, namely 208.2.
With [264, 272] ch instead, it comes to 121.4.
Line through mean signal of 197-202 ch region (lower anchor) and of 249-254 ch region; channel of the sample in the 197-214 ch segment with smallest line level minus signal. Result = 205.5 ch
